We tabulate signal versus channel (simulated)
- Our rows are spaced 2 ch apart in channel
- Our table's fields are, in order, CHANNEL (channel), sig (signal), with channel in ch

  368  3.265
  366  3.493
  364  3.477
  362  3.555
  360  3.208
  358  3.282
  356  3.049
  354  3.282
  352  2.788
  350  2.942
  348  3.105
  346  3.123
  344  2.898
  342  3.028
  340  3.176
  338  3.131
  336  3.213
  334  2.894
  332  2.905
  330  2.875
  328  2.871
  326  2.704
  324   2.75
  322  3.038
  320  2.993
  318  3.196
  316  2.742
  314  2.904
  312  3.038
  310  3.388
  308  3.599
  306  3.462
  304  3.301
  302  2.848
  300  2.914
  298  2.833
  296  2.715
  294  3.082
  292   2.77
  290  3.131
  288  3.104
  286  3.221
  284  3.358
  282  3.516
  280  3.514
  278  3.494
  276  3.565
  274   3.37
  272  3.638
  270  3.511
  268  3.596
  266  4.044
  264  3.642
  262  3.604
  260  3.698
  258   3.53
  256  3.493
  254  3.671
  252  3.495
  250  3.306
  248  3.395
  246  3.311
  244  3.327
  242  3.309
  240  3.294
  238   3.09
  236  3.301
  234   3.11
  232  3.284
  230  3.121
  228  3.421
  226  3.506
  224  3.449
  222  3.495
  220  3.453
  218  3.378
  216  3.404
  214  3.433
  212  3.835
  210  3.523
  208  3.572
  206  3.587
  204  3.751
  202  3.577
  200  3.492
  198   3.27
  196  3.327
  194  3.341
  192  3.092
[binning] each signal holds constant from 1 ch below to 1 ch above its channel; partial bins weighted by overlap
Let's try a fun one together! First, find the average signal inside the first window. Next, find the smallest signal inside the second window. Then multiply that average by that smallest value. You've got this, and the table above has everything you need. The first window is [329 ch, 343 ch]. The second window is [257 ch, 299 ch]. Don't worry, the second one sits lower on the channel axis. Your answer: 8.2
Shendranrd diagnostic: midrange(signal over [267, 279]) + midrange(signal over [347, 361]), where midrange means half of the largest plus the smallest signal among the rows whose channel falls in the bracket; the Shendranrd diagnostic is 6.5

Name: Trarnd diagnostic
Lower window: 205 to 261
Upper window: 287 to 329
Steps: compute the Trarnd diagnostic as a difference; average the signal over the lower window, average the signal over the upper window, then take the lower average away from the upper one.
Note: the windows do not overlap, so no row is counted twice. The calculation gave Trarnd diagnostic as -0.40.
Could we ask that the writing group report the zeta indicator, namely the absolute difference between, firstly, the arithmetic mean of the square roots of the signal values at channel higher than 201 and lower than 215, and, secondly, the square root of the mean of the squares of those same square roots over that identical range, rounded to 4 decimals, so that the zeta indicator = 0.0003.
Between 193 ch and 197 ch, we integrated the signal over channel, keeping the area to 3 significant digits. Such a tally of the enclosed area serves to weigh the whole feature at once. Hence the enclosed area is 13.3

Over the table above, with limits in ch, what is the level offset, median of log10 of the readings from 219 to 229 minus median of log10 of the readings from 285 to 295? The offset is 0.046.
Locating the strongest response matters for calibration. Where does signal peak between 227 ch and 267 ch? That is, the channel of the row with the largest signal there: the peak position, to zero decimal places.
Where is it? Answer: 266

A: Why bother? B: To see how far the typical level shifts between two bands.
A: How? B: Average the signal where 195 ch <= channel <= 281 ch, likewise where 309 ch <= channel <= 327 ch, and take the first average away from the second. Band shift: -0.5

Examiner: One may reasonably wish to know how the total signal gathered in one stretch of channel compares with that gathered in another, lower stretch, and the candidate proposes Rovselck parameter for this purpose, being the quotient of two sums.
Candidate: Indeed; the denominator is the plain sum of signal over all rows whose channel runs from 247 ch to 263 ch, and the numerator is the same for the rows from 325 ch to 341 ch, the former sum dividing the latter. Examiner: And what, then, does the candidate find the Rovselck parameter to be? 0.84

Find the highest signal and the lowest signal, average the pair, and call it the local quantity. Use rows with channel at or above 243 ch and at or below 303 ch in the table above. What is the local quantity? 3.38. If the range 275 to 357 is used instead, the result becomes 3.15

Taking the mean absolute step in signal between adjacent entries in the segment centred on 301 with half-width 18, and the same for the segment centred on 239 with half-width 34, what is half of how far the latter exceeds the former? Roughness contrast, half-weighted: -0.038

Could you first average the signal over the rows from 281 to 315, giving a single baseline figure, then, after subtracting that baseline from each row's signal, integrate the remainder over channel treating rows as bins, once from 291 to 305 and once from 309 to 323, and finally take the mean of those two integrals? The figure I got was -2.0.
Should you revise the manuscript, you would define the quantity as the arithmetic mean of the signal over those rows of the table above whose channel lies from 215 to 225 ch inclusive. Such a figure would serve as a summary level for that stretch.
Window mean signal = 3.4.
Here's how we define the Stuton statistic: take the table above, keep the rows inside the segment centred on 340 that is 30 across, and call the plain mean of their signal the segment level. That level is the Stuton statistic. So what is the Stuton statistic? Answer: 3.00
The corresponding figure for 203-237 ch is 3.45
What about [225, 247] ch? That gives 3.28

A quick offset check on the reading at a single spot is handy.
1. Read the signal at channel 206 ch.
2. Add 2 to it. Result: 5.59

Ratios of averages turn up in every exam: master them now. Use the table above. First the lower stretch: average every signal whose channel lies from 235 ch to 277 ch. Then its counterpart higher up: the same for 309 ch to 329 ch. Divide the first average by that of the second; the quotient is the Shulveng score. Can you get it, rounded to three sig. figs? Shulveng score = 1.18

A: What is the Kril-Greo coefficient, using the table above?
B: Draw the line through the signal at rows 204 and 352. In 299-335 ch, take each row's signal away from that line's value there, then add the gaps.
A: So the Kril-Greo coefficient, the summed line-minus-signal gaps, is -0.1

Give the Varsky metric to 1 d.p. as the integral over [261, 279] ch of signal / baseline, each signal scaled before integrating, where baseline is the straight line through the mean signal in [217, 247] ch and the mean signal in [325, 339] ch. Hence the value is 20.4 ch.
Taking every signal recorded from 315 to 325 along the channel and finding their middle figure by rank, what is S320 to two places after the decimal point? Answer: 2.99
